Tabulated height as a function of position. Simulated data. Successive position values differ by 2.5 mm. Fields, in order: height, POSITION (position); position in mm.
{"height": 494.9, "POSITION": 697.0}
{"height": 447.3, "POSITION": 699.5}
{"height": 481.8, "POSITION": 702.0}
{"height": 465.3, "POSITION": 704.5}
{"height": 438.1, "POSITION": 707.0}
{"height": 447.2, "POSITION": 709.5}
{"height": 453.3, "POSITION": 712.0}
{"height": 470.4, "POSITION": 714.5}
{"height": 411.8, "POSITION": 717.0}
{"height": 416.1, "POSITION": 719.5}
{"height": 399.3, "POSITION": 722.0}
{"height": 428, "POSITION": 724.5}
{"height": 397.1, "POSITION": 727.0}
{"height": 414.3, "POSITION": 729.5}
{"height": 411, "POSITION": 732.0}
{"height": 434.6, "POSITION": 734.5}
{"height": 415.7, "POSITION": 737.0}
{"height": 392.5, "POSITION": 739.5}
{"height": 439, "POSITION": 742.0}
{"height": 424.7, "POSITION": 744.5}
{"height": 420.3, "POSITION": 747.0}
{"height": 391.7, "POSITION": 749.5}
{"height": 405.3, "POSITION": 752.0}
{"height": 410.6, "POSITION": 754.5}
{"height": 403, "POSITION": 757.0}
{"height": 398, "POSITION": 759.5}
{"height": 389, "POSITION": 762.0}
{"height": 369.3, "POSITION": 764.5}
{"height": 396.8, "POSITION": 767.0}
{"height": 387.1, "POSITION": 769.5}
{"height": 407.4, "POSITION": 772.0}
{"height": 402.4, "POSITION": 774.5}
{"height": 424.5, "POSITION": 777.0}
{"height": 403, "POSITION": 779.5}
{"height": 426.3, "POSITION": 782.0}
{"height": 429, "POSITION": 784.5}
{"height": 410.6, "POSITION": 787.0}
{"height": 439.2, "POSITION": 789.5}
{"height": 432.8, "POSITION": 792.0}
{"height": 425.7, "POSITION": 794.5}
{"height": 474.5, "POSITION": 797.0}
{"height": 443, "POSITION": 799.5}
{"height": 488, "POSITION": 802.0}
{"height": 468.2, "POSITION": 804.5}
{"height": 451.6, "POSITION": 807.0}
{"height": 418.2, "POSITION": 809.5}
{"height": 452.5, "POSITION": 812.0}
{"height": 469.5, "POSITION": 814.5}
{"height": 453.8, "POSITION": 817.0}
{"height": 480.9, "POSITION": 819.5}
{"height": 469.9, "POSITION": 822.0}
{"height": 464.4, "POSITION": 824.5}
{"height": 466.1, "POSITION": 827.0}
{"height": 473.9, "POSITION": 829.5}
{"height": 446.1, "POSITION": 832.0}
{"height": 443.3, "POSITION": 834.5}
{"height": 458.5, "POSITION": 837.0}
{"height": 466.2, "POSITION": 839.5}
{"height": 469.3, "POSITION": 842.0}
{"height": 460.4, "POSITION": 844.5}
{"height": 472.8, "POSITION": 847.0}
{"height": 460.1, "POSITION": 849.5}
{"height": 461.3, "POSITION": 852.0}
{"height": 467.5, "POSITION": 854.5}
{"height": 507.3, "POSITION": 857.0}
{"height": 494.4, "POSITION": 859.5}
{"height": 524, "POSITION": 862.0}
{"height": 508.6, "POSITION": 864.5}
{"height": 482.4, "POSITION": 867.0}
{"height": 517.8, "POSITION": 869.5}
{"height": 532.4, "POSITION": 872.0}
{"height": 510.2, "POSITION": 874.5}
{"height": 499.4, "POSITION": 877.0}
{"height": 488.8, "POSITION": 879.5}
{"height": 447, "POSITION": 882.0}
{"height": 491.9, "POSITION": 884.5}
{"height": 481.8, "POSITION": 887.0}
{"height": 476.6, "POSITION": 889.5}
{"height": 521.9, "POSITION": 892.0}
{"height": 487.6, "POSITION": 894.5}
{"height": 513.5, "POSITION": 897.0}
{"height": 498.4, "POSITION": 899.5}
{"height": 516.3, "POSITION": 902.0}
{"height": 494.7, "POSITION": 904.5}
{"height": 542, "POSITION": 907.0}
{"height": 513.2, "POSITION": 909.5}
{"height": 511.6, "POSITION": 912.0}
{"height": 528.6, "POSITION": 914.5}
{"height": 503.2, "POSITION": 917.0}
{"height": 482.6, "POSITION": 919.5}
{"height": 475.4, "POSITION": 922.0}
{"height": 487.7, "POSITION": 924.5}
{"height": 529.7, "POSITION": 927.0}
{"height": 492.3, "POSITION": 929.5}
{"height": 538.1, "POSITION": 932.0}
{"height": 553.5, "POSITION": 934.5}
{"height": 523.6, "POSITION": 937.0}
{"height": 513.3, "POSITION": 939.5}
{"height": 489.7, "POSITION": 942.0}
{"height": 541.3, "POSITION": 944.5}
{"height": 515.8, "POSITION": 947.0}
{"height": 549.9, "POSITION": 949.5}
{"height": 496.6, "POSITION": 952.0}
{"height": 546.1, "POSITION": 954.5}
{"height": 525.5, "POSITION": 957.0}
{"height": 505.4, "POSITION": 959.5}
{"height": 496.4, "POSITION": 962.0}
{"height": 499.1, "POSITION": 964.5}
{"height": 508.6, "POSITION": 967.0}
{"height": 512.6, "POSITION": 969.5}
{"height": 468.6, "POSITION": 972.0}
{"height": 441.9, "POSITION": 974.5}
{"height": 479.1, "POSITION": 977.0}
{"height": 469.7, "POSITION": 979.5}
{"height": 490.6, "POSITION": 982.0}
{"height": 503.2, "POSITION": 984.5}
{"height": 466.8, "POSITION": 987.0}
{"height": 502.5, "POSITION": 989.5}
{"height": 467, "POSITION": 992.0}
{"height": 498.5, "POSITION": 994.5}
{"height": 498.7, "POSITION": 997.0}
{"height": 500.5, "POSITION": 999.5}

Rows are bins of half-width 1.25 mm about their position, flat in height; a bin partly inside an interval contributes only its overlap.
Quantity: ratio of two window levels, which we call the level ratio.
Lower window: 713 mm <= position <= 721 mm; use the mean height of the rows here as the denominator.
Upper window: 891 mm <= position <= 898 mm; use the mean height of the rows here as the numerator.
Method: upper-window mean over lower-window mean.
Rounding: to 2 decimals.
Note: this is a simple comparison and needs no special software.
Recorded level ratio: 1.17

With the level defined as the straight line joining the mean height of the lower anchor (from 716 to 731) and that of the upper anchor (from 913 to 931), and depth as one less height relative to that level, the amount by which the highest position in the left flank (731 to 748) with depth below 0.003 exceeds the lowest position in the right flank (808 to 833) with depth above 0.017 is -65.0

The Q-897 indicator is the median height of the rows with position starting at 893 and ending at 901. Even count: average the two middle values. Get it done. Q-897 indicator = 498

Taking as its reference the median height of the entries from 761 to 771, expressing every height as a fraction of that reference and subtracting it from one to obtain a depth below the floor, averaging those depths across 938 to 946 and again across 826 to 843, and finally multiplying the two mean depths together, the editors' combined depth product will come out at 0.06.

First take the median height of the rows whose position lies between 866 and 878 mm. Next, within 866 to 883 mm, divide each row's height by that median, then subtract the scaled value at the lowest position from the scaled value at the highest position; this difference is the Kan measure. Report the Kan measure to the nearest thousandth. -0.069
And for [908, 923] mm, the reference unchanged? -0.074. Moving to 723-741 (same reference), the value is -0.070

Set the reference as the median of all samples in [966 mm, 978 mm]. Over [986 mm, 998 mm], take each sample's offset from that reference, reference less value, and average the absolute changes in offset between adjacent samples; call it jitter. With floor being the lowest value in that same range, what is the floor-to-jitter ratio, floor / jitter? 18.1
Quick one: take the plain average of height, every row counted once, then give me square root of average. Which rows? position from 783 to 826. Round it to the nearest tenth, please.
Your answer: 21.2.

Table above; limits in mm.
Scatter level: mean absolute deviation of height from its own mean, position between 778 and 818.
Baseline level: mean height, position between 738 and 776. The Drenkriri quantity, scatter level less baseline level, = -383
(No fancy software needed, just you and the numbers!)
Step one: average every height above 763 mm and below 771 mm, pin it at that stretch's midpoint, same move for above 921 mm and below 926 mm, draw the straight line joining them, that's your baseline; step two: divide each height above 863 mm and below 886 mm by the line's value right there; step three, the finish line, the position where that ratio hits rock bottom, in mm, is 882.0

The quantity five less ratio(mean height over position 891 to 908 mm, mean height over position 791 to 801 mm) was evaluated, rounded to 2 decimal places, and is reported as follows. 3.85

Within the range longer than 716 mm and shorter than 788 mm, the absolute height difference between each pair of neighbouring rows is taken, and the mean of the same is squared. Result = 283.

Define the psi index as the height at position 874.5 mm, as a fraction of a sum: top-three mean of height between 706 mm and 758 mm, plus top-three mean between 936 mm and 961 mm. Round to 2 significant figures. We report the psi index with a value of 0.51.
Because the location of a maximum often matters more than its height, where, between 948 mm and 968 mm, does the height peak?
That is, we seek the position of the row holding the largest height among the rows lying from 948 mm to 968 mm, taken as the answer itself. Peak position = 949.5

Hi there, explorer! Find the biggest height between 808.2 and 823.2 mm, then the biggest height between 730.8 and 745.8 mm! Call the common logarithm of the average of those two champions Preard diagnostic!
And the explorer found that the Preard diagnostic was 2.66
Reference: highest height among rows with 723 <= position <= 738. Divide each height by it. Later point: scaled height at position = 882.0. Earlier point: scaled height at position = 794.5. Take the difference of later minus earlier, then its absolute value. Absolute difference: 0.049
